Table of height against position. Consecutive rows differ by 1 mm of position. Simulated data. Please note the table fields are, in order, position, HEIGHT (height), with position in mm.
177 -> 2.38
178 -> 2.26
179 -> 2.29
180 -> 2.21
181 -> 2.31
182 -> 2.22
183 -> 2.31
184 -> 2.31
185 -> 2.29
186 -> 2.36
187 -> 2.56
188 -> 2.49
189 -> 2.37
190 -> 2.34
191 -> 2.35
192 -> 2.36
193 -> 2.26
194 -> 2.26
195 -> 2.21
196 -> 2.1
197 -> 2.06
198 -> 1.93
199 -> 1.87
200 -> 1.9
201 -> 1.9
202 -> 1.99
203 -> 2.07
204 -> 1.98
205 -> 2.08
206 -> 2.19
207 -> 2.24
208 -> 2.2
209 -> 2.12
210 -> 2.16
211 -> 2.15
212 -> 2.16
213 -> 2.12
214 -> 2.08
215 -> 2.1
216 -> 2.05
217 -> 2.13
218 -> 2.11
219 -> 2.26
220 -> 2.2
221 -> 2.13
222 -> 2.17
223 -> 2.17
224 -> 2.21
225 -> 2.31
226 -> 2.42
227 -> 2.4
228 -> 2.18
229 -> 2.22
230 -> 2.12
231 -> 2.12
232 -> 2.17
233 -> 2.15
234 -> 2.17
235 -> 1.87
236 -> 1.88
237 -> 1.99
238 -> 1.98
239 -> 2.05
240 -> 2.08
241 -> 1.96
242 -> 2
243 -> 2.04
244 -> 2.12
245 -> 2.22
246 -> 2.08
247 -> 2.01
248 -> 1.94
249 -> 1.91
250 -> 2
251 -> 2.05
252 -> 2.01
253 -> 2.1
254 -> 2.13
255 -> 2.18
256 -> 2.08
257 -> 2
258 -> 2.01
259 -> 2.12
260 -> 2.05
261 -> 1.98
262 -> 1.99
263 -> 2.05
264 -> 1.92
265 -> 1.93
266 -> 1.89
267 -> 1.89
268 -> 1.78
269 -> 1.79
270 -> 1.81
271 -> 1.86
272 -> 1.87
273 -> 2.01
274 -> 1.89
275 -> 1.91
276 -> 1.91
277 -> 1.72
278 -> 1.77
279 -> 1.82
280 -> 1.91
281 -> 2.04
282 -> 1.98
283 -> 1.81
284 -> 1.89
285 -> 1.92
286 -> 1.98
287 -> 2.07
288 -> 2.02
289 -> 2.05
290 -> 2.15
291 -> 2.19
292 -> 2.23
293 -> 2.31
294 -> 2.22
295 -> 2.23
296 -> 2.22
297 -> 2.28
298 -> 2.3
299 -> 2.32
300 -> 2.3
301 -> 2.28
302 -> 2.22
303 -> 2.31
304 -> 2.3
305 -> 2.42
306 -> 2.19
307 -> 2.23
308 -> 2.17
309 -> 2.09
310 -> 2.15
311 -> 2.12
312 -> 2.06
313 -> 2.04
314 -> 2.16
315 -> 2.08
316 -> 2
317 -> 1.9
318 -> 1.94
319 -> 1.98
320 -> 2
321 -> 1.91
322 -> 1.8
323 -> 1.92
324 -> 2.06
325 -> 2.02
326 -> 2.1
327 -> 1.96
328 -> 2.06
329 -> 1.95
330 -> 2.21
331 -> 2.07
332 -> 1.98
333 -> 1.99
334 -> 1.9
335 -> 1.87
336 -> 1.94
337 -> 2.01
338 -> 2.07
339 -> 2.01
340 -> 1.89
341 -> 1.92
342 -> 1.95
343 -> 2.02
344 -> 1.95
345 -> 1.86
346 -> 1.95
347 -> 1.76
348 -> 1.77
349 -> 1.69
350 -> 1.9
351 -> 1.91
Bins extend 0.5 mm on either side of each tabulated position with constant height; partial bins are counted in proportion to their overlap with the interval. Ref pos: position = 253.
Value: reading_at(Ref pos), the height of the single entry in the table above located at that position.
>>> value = 2.1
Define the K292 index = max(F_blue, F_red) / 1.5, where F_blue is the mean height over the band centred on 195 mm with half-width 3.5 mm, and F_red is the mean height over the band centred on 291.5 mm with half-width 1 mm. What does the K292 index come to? 1.47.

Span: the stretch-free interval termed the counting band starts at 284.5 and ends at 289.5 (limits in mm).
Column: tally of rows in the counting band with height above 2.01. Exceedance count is 3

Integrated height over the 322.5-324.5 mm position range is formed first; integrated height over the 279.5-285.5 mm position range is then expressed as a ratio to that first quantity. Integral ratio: 2.9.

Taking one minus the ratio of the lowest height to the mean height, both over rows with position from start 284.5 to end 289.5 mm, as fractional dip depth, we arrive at 0.044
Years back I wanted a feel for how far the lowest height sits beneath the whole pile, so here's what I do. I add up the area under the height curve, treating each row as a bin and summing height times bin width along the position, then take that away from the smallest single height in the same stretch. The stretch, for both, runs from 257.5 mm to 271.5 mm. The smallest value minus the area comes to -25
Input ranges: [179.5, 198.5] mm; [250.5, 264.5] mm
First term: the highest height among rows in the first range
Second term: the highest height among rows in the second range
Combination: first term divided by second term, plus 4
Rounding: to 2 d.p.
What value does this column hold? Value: 5.17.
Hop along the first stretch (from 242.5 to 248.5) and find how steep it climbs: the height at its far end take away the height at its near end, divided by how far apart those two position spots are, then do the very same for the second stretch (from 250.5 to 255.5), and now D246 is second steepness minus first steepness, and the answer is 0.05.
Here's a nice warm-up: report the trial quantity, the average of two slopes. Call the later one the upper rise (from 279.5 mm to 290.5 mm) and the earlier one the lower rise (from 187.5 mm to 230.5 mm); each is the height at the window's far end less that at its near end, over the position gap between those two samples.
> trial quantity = 0.008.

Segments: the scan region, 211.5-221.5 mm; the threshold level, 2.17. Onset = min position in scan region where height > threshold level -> 219 mm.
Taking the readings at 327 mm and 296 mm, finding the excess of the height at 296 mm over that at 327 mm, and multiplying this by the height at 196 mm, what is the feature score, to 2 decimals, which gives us 0.55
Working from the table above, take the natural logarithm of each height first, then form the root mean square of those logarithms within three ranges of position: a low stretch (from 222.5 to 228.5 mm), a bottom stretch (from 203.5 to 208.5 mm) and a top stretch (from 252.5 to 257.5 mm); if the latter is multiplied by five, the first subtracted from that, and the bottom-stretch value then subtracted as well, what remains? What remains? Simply 2.12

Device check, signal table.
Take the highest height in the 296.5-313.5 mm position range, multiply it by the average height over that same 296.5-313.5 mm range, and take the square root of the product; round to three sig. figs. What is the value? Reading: 2.32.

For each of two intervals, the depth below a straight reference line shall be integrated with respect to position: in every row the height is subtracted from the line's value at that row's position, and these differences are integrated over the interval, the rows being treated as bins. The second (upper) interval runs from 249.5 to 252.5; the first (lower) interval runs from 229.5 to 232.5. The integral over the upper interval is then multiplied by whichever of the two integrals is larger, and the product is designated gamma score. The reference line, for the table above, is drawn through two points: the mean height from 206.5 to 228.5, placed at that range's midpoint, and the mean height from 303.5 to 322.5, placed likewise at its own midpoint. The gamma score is 0.15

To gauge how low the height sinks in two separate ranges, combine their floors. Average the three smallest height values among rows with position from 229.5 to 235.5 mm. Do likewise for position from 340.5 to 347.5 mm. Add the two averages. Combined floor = 3.88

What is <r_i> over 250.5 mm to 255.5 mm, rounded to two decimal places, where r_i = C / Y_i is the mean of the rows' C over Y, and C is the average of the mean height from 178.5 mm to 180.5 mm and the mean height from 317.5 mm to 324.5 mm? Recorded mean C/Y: 1.00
